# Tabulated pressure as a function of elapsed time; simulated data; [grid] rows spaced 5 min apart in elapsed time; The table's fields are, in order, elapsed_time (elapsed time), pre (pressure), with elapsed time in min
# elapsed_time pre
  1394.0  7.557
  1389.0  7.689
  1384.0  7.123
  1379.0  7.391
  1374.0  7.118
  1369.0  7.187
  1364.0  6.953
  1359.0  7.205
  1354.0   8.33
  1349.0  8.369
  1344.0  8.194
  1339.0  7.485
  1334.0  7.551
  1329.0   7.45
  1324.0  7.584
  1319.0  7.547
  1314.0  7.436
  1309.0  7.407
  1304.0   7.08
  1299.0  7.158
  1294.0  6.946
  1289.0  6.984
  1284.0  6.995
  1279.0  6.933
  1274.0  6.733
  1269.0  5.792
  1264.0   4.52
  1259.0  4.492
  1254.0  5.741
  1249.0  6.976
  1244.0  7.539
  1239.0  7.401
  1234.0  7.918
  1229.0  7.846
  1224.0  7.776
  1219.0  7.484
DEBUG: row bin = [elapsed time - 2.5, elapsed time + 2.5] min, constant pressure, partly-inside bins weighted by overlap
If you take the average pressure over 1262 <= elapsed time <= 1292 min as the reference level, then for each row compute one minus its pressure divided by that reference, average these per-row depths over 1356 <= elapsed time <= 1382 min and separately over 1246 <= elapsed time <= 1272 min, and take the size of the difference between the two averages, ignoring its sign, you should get 0.26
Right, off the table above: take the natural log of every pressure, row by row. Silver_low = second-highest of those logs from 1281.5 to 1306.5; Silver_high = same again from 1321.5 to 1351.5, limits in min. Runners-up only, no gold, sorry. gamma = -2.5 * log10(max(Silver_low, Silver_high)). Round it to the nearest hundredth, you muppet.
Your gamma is -0.81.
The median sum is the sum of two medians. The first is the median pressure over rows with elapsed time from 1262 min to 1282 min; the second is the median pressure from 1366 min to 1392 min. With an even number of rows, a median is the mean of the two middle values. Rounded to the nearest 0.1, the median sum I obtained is 13.4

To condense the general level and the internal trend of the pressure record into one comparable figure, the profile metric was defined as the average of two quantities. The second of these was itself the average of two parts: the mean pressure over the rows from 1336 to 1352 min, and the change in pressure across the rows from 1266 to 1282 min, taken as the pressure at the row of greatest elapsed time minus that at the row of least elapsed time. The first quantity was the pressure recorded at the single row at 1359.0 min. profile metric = 5.9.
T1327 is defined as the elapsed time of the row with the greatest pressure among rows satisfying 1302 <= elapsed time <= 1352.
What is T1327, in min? 1349.0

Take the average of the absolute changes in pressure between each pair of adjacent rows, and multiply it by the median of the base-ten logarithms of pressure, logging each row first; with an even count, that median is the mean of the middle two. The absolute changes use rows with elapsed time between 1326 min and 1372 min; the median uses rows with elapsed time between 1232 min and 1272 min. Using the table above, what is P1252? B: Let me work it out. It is 0.27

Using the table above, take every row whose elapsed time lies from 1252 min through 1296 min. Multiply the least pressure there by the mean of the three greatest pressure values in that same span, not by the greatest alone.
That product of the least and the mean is 31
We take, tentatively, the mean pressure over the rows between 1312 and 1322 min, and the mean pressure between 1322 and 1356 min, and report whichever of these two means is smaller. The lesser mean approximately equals 7.5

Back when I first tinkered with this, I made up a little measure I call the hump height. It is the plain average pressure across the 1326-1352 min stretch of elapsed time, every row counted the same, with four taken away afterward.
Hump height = 3.8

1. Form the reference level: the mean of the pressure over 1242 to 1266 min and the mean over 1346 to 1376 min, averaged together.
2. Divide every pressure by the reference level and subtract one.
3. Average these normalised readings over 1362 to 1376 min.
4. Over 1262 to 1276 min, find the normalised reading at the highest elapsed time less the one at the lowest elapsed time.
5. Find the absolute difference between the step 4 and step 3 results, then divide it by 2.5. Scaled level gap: 0.11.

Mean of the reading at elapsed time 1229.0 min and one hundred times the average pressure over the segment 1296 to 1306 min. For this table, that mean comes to 360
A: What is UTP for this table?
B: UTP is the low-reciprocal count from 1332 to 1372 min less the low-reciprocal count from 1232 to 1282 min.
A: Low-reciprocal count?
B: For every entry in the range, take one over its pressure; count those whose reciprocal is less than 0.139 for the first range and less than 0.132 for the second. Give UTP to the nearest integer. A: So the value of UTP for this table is 5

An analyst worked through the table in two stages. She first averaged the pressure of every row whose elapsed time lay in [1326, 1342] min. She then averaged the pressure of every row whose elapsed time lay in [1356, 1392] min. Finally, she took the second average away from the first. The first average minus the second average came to 0.3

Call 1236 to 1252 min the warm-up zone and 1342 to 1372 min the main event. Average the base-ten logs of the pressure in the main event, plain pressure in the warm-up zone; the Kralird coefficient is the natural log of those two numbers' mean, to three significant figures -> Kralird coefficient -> 1.41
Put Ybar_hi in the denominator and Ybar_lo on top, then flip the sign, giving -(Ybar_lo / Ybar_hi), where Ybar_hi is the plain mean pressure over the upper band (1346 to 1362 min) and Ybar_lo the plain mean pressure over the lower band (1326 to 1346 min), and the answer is -0.96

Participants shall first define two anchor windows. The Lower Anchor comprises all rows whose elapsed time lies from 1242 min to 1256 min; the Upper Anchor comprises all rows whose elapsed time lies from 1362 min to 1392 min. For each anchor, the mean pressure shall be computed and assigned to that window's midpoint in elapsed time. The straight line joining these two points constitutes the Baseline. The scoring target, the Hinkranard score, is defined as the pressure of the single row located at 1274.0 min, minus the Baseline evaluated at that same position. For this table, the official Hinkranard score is -0.1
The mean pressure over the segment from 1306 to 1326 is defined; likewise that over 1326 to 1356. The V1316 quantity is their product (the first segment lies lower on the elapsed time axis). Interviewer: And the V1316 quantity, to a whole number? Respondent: 59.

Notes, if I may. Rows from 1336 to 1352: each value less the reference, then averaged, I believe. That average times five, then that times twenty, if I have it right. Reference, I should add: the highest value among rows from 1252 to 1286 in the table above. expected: 102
